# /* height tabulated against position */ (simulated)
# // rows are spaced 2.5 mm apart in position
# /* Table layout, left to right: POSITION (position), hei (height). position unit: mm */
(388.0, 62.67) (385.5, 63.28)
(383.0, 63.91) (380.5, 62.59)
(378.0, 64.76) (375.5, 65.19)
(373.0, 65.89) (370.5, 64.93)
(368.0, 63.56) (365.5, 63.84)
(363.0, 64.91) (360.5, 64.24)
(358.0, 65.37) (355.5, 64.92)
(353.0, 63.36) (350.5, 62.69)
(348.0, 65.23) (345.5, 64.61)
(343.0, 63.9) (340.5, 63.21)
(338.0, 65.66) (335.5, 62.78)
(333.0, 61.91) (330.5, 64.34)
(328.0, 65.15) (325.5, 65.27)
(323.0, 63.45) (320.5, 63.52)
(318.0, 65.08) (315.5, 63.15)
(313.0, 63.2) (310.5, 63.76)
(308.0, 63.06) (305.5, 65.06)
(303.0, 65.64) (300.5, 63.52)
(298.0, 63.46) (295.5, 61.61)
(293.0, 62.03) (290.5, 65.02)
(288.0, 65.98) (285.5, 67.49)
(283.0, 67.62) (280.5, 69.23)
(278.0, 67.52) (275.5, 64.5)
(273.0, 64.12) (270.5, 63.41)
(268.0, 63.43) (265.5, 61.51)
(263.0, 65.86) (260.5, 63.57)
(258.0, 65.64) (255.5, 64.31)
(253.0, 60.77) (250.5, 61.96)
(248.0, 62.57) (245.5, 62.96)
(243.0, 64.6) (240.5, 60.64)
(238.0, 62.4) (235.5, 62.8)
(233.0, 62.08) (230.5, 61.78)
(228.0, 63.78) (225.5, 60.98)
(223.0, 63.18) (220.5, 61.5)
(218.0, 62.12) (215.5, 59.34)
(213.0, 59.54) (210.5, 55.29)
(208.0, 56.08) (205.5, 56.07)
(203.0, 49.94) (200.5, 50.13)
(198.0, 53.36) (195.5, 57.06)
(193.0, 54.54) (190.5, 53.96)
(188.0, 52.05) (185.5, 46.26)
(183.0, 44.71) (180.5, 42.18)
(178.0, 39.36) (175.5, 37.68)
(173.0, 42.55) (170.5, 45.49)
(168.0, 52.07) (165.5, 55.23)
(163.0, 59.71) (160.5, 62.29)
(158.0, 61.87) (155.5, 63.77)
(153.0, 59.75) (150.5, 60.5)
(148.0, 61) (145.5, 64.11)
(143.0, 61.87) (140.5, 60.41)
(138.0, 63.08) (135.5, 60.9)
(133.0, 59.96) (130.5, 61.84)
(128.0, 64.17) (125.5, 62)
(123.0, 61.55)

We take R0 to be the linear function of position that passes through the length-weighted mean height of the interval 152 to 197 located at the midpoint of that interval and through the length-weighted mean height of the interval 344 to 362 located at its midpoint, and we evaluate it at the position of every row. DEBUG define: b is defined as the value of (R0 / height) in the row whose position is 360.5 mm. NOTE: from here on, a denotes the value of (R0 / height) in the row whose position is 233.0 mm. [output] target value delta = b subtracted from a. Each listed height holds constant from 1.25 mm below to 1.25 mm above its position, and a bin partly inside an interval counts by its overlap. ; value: -0.11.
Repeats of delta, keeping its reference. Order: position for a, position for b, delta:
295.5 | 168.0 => -0.01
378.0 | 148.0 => 0.21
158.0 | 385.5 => -0.24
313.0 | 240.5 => 0.04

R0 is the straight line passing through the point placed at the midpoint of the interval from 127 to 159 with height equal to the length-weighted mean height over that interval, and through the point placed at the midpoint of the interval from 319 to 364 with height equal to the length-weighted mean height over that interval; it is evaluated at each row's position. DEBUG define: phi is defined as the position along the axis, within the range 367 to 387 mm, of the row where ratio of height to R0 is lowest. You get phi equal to 380.5 mm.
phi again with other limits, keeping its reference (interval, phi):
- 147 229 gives 175.5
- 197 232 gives 203.0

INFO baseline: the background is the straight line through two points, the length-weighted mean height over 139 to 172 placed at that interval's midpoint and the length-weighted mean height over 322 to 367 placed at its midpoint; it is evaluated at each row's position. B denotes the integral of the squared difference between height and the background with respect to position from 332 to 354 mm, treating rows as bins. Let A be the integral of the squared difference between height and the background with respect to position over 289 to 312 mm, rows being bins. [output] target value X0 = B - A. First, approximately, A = 51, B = 32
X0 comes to -18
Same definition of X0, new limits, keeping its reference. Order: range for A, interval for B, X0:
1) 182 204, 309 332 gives -1897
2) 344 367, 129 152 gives 223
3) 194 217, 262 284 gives -527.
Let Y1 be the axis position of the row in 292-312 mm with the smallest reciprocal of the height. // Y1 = 303.0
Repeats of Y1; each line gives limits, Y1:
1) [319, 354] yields 338.0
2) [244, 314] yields 280.5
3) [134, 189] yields 145.5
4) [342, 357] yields 348.0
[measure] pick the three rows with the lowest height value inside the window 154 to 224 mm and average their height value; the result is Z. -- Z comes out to 40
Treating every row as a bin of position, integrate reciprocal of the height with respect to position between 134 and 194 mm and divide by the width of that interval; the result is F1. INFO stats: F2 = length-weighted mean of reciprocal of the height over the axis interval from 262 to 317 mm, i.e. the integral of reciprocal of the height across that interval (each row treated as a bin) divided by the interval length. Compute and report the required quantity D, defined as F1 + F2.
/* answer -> 0.0344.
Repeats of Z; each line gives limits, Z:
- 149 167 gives 58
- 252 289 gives 62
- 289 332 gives 62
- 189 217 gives 51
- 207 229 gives 57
